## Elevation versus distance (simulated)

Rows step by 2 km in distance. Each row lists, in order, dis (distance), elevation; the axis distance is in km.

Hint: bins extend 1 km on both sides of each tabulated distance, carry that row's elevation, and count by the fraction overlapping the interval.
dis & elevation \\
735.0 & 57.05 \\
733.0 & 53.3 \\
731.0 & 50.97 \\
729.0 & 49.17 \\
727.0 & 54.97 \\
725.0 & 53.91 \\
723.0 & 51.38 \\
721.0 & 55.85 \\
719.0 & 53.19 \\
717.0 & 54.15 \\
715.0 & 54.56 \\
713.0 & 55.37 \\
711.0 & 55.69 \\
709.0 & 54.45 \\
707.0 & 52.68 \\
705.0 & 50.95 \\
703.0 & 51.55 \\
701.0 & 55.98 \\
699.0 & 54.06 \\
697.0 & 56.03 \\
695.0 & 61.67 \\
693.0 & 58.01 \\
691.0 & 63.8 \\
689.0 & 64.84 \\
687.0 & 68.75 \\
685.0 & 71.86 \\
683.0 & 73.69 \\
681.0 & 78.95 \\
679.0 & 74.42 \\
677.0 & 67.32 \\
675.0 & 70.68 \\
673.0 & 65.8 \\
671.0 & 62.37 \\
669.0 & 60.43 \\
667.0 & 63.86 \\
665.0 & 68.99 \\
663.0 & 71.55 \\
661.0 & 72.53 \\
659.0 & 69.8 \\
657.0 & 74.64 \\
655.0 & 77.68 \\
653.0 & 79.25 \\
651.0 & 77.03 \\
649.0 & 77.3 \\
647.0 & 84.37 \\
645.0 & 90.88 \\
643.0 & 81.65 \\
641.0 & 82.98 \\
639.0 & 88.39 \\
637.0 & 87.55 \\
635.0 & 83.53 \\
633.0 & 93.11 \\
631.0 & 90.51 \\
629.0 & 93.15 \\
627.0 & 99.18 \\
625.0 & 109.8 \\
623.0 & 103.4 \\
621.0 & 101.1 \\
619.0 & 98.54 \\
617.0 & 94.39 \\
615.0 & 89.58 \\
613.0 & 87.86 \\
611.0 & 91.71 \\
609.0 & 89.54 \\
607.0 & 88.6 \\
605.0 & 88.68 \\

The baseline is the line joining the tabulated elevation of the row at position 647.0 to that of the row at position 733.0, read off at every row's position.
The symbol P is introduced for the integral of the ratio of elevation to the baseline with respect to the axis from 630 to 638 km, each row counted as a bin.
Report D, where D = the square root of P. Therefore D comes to 2.82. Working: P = 7.96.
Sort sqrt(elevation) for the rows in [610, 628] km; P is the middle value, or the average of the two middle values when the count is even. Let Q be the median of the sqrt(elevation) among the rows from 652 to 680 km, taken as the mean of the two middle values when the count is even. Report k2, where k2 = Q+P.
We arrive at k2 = 18.3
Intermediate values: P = 9.9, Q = 8.4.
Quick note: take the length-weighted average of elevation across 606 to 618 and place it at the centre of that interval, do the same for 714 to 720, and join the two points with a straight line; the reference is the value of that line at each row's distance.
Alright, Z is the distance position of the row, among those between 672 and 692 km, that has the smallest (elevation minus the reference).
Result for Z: 673.0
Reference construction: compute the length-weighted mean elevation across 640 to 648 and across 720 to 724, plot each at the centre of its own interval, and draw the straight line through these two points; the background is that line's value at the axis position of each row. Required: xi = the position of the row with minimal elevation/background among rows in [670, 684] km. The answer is 671.0 km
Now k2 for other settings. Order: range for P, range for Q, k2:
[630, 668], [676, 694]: 17.2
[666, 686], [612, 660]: 17.7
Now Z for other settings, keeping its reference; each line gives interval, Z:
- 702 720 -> 703.0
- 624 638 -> 635.0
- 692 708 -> 703.0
